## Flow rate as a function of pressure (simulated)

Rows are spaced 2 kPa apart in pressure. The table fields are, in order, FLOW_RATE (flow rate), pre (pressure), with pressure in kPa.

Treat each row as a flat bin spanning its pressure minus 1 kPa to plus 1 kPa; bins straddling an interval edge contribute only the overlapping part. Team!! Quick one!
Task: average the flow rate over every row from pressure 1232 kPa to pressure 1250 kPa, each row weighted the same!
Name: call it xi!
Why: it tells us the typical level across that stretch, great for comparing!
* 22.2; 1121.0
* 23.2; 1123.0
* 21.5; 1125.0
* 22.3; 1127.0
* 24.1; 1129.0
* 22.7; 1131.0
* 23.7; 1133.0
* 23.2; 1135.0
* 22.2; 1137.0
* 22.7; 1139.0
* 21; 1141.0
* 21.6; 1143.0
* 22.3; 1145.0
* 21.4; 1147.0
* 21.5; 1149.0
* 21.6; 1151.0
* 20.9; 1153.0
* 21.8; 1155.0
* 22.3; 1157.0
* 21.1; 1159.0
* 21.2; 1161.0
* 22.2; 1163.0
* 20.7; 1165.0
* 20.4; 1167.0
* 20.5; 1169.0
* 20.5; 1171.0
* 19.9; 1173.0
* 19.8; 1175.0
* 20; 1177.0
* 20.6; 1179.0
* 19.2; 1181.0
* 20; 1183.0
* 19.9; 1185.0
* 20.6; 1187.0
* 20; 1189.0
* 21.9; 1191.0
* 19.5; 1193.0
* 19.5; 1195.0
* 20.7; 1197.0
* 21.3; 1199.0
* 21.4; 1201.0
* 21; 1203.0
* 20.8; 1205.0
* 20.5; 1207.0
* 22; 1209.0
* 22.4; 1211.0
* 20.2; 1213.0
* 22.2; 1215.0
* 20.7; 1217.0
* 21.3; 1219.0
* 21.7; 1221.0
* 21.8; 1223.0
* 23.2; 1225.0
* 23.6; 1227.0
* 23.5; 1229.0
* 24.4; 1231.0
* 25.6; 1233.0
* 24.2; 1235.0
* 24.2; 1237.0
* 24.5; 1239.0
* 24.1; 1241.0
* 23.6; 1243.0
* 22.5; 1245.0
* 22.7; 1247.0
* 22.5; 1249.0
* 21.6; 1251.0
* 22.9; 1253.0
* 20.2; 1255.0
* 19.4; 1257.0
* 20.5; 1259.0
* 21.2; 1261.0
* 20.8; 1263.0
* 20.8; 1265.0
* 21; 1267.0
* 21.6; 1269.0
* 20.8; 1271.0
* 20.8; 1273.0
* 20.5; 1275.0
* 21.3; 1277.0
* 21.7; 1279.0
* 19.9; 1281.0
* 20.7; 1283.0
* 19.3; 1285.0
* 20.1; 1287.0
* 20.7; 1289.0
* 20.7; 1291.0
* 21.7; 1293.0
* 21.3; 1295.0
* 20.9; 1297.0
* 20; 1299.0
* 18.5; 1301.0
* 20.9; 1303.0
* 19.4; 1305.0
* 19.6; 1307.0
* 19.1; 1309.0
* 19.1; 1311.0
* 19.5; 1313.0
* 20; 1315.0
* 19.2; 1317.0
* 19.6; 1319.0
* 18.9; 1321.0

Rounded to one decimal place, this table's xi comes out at 23.8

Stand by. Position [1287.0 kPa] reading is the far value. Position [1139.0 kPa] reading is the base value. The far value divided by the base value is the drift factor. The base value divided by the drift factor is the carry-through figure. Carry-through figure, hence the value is 25.6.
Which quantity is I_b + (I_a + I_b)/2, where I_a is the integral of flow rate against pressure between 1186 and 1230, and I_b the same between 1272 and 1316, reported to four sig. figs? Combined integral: 1807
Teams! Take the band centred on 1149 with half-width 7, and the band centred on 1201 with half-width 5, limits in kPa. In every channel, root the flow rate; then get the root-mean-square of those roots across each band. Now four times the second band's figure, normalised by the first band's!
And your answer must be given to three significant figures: 3.95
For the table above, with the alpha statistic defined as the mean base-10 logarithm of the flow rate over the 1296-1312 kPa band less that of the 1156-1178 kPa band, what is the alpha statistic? -0.024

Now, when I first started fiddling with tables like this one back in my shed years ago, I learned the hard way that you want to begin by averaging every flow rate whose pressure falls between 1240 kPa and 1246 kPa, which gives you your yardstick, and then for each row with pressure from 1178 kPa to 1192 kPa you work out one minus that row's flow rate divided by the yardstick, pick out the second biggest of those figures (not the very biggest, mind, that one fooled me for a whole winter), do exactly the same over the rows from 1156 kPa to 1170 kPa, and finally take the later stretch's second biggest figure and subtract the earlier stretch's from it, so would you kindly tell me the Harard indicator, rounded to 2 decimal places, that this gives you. 0.03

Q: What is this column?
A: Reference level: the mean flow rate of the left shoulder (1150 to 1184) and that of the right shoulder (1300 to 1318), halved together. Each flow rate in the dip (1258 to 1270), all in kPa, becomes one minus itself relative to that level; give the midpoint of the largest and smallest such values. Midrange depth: -0.047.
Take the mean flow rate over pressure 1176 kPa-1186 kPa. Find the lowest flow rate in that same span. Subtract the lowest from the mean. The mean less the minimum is 0.74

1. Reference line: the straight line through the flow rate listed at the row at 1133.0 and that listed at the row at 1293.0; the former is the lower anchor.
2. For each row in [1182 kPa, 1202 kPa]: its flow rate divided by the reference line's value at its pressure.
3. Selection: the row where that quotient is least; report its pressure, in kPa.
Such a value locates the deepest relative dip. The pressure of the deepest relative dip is 1193.0 kPa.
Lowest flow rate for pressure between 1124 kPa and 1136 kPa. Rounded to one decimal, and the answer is 21.5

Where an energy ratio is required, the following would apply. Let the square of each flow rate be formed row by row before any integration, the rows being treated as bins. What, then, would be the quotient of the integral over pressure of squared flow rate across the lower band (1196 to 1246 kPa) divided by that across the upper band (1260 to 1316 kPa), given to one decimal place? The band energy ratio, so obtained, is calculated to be 1.1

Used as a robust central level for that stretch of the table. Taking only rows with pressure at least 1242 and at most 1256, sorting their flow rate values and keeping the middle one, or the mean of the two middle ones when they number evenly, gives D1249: 22.5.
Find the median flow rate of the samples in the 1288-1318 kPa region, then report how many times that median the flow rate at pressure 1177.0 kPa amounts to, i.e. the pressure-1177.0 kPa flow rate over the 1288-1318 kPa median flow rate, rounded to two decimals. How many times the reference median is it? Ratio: 1.00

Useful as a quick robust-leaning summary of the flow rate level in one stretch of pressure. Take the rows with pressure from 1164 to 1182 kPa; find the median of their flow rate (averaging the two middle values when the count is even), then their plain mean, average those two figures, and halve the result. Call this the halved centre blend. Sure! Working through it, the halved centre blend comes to 10.1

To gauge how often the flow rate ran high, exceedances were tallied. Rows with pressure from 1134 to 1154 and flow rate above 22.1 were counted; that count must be 4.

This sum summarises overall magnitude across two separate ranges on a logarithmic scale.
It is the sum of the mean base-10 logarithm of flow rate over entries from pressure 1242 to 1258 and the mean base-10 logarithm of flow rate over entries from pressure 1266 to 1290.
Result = 2.66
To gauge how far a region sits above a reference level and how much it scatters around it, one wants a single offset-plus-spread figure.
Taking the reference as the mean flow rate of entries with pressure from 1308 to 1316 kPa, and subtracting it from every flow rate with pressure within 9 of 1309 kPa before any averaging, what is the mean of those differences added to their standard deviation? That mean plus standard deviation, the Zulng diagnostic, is 0.7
